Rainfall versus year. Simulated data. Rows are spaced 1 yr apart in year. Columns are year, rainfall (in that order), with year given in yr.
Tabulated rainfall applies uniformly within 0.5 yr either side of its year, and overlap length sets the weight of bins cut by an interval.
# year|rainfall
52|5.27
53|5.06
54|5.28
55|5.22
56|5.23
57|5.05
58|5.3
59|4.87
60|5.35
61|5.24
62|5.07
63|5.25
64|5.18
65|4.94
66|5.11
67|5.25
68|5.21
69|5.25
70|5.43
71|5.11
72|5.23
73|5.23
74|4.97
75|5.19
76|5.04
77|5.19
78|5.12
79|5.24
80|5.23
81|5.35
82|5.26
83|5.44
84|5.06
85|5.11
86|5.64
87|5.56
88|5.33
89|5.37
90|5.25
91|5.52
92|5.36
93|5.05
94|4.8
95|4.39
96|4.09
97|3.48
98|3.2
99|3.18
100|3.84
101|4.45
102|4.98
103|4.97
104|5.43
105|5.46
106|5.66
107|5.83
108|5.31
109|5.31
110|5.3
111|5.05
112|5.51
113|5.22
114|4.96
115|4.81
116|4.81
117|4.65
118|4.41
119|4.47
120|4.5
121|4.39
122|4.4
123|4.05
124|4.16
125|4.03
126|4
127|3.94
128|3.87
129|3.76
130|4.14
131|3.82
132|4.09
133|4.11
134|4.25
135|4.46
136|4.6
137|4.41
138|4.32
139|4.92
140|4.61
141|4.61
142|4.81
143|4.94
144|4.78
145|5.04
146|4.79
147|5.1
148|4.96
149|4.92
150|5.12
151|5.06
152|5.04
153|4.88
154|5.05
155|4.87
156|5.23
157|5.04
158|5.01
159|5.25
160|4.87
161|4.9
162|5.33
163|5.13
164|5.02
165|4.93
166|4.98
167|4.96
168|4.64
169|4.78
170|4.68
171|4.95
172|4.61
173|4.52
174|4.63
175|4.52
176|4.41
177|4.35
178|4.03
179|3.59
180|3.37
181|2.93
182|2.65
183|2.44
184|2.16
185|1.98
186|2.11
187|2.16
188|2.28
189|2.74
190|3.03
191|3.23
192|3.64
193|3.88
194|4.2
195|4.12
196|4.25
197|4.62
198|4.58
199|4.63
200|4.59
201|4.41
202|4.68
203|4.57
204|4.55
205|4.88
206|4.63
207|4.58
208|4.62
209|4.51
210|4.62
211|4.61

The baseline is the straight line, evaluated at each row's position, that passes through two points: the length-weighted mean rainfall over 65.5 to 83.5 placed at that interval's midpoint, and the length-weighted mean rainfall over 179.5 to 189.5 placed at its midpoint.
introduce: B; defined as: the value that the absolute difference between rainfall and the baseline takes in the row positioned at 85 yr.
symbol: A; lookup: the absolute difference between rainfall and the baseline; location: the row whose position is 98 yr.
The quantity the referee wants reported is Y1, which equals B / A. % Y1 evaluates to 0.1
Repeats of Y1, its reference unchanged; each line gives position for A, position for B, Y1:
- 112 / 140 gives 0.8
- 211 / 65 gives 0.2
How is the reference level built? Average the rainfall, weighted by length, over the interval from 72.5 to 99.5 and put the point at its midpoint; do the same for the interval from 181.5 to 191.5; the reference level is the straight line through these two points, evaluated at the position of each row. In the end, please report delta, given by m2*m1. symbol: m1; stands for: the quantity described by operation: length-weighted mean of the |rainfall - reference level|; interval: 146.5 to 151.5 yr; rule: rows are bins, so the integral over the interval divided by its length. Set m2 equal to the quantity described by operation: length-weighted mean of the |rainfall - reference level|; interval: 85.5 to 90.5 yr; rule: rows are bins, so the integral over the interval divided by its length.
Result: 0.86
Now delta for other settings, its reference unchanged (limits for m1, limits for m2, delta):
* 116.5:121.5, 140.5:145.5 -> 0.45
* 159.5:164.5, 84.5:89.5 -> 0.94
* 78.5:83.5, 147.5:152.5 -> 0.38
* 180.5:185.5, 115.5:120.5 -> 0.11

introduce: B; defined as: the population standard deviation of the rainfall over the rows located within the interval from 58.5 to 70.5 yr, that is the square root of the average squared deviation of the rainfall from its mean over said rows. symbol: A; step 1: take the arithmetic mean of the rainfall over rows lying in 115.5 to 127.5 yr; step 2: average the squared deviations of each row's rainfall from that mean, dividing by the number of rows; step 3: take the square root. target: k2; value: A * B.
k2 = 0.041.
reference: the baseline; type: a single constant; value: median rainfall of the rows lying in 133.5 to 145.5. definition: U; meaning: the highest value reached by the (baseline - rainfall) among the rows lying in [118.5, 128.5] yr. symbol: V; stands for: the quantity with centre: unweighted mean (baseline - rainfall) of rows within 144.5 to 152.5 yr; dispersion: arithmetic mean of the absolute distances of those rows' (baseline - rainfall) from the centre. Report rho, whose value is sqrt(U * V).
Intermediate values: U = 0.74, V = 0.1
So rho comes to 0.3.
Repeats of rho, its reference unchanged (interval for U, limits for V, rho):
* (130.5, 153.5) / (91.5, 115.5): 0.7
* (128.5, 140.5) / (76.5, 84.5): 0.3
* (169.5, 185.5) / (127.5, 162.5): 1.0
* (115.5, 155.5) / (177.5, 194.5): 0.7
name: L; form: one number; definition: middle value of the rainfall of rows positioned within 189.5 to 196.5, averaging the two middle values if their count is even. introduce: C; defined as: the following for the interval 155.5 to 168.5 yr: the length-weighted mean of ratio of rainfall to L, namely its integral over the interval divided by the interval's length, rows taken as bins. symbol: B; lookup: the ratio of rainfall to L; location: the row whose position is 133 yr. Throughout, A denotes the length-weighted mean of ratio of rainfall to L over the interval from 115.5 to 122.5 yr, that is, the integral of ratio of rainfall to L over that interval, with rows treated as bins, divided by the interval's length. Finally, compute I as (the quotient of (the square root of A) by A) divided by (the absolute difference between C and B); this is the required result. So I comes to 3.9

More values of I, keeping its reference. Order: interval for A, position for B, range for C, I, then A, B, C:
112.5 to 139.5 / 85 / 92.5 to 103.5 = 4.1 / 1.12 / 1.32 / 1.09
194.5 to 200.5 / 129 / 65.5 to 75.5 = 2.5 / 1.15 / 0.97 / 1.34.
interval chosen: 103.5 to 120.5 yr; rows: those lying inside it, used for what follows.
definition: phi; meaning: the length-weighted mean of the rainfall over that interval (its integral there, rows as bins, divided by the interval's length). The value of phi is 5.10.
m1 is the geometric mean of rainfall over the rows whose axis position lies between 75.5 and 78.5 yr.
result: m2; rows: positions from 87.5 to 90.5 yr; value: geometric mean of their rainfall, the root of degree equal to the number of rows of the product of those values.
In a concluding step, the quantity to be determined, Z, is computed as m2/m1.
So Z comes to 1.04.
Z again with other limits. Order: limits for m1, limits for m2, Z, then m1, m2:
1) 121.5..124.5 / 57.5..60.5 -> 1.23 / 4.2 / 5.17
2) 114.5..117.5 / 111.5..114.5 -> 1.10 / 4.8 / 5.23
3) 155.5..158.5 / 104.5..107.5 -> 1.11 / 5.1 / 5.65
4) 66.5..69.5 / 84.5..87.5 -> 1.04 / 5.2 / 5.43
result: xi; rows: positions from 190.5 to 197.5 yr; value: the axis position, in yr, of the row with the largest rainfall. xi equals 197 yr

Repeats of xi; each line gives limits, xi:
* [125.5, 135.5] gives 135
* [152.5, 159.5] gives 159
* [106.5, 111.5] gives 107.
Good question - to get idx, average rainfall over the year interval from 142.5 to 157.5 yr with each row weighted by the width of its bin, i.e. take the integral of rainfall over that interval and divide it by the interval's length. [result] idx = 4.99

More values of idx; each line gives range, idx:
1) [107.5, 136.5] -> 4.50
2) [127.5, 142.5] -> 4.32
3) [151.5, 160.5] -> 5.03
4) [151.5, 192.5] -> 4.12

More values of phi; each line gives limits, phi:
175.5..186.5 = 3.09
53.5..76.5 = 5.17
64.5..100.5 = 4.97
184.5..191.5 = 2.50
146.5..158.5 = 5.02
